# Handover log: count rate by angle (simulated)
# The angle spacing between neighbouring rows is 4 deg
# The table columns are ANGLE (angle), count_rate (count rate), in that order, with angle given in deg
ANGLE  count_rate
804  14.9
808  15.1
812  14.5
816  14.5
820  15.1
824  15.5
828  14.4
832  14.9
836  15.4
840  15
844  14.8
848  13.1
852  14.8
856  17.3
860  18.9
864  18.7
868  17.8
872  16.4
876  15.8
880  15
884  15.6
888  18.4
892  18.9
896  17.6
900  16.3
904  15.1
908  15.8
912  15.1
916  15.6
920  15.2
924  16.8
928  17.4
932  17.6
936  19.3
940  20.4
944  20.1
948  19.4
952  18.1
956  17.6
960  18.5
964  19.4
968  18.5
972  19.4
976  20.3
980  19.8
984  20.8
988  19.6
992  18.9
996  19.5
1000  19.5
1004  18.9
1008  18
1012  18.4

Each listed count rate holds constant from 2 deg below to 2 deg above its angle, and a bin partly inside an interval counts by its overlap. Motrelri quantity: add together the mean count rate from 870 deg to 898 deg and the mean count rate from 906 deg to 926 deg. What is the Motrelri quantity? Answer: 32.5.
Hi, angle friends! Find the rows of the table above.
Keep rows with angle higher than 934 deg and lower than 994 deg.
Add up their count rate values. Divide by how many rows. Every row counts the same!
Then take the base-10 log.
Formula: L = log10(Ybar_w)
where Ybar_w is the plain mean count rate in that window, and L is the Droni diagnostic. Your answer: 1.29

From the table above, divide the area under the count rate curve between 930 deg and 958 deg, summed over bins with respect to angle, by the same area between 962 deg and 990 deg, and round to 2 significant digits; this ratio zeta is 0.96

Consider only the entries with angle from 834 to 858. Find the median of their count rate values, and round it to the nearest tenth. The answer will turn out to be 14.9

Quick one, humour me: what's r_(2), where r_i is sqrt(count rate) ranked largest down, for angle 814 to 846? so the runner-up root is 3.92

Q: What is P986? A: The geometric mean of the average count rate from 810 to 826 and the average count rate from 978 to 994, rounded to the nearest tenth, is 17.2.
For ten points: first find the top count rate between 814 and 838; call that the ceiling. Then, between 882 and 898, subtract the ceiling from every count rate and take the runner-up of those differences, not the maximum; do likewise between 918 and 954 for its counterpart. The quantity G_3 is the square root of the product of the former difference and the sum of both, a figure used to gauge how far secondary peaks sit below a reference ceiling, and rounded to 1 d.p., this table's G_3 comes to 4.7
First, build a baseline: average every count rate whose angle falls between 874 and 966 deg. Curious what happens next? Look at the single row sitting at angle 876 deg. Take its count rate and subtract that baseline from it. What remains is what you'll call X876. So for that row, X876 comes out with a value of -1.55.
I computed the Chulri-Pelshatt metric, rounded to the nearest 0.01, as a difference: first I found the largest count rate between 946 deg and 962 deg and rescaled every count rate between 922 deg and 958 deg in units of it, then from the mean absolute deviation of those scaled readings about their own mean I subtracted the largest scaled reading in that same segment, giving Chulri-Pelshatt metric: -0.99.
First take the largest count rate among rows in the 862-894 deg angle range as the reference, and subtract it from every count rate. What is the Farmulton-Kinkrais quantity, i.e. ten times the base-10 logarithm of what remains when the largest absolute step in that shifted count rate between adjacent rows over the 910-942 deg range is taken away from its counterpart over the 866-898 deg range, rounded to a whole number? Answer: 0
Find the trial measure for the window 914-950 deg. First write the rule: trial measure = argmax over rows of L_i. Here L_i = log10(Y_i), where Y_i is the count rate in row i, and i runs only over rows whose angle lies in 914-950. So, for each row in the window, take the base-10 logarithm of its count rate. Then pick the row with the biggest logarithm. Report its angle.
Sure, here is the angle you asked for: 940 deg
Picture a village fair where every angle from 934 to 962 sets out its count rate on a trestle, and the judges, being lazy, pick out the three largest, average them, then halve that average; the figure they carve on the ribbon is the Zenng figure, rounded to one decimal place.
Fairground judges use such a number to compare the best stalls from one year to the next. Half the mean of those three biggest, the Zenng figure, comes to 10.0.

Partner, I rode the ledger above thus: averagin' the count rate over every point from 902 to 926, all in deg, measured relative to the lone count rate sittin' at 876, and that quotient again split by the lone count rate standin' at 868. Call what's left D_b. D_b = 0.055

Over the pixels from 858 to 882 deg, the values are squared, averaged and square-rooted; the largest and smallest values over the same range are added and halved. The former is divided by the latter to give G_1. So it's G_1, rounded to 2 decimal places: 1.01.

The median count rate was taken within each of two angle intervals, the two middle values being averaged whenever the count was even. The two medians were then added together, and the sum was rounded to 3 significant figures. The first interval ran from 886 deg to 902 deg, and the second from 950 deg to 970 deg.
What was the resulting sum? 36.5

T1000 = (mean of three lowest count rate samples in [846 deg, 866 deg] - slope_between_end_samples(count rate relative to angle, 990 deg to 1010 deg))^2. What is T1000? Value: 229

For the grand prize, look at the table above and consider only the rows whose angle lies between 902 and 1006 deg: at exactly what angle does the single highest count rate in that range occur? 984 deg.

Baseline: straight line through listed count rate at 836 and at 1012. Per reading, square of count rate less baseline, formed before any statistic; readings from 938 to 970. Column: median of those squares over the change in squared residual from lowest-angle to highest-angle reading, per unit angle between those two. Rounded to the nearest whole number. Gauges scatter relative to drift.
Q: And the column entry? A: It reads -6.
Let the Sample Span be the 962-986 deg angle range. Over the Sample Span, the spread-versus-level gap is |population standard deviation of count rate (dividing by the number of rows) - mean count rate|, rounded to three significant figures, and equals 19.0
